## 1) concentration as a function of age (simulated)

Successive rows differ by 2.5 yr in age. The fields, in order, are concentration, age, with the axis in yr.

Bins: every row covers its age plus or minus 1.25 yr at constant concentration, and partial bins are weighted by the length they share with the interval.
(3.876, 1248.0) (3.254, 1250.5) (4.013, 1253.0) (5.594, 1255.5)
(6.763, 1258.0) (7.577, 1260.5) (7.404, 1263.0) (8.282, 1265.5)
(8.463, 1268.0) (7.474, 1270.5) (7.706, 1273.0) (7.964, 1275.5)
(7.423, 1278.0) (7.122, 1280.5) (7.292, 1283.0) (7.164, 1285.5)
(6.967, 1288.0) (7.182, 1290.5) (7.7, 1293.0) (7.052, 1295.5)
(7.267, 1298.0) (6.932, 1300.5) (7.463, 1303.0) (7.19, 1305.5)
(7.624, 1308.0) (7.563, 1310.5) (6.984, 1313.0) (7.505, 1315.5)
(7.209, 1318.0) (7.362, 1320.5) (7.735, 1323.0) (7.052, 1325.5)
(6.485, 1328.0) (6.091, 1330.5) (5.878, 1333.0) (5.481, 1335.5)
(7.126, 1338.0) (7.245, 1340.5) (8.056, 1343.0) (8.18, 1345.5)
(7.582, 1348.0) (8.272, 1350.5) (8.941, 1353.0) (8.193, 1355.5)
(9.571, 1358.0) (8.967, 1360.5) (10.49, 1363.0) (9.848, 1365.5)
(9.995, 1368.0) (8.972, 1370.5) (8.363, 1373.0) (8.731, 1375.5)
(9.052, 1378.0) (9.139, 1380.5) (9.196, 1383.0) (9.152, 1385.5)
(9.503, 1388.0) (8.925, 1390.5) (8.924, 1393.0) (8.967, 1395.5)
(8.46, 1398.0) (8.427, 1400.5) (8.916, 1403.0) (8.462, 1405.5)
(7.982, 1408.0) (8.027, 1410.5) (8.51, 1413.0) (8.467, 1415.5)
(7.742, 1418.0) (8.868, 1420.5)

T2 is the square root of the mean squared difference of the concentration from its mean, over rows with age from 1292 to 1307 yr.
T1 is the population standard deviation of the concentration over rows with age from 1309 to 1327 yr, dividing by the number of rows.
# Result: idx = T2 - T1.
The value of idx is 0.00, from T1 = 0.256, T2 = 0.26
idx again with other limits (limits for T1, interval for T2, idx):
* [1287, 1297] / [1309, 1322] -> -0.07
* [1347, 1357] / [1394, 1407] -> -0.24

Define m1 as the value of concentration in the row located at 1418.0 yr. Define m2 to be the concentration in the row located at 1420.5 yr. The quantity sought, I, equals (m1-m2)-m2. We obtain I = -10.0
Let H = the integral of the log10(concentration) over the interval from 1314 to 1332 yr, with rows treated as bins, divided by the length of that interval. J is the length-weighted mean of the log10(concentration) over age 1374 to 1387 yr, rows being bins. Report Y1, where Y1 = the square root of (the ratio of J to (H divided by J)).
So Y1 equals 1.04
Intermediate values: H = 0.847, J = 0.96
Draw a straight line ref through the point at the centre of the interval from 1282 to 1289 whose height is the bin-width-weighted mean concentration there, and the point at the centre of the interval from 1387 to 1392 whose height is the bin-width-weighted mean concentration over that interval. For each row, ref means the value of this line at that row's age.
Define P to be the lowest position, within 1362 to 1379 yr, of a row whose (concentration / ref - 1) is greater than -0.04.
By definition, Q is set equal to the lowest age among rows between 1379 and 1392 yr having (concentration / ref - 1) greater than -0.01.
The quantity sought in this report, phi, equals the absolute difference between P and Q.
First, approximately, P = 1363.0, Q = 1380.5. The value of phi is 17.5 yr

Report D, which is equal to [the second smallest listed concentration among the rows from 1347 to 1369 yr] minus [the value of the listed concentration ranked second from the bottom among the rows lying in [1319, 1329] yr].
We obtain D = 1.1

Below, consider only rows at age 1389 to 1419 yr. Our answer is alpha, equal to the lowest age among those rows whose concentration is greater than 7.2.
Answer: 1390.5 yr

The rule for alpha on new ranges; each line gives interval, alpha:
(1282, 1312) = 1283.0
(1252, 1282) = 1260.5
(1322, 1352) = 1323.0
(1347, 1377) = 1348.0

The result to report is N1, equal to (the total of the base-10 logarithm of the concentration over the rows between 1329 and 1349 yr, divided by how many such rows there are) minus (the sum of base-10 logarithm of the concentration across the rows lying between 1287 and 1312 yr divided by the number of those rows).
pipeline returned -0.02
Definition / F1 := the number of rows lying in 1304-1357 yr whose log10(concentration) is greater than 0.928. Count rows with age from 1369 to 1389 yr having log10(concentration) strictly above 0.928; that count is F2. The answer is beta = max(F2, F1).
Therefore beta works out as 7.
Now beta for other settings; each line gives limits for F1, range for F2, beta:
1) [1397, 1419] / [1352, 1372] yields 7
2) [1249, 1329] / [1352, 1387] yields 12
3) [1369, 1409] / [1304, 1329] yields 11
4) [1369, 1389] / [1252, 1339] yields 7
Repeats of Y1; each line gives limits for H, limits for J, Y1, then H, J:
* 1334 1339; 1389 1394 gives 1.07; 0.792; 0.95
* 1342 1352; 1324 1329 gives 0.88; 0.905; 0.83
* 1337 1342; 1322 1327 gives 0.93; 0.859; 0.86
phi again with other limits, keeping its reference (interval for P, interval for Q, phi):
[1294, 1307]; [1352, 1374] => 57.5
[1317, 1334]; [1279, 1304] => 42.5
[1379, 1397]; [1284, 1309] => 95.0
